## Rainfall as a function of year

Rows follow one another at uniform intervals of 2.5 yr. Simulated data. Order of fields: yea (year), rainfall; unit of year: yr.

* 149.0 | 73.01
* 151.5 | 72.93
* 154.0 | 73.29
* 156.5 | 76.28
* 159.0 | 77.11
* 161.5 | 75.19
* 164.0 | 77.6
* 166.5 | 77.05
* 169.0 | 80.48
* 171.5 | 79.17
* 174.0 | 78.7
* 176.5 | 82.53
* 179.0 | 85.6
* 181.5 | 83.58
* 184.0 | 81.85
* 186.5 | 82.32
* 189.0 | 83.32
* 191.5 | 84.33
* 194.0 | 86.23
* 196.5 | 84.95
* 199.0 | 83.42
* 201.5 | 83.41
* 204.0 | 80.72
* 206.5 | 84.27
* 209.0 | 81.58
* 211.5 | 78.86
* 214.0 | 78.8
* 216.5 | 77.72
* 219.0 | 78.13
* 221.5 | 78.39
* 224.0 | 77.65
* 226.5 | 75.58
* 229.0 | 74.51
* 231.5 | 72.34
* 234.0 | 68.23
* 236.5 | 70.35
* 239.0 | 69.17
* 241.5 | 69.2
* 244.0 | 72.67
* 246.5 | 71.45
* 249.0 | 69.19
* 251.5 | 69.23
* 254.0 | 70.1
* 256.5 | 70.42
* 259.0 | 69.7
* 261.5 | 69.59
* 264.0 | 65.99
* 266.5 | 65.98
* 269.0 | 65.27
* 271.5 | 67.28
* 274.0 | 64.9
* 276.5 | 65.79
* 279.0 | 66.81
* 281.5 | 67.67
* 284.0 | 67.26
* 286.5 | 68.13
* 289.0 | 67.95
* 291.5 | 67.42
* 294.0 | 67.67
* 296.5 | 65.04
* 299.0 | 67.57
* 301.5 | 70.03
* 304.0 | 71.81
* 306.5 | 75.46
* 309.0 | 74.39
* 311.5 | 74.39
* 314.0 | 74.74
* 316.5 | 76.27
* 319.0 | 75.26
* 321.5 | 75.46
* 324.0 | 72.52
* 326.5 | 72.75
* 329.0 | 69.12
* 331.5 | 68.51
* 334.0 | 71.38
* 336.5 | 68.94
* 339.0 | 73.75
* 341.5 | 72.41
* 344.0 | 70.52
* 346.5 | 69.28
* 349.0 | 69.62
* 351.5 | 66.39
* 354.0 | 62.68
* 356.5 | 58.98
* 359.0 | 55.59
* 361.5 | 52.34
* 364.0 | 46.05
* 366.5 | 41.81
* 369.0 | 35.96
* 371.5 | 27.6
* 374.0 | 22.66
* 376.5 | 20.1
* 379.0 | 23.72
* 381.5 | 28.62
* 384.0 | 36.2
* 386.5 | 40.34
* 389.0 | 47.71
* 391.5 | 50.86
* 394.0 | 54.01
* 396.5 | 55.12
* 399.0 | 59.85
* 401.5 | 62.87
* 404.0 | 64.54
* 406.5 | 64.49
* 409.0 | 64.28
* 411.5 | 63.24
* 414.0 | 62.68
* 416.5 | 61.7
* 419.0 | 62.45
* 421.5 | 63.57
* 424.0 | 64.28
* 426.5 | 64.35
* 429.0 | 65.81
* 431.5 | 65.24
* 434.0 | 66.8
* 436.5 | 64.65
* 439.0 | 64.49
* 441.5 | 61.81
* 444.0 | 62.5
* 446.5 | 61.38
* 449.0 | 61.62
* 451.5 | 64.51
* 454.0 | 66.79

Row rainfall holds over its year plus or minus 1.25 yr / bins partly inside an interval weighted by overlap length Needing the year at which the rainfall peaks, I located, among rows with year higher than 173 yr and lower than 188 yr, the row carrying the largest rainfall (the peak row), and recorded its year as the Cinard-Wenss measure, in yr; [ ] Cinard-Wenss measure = 179.0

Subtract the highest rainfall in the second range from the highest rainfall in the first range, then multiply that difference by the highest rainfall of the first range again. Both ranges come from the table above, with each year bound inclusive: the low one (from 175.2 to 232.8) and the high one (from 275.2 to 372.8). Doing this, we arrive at 859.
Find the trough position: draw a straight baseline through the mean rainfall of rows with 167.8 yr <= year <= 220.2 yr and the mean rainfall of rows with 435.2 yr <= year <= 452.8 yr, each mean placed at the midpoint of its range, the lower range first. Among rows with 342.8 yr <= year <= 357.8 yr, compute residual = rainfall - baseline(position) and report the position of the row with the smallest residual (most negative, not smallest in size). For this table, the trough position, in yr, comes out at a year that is 356.5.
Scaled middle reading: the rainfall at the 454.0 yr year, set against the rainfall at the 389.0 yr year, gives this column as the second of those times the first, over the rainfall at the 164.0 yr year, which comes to 41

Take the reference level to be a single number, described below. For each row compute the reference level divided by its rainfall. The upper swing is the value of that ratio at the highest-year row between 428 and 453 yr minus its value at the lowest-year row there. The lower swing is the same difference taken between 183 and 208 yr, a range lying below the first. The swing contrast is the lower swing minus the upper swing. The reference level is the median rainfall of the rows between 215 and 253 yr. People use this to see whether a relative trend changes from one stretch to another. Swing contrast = -0.05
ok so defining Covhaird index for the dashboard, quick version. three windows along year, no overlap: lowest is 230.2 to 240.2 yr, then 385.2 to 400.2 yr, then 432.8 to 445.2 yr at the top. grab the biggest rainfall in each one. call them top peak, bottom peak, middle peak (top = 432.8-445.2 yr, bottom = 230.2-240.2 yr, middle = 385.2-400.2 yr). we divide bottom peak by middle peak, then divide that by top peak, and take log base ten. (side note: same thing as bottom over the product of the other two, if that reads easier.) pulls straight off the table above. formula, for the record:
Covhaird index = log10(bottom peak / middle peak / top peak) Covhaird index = -1.74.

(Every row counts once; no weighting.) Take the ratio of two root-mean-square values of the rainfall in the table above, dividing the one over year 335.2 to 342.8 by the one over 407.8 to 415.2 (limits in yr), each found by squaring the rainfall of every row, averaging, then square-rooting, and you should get 1.1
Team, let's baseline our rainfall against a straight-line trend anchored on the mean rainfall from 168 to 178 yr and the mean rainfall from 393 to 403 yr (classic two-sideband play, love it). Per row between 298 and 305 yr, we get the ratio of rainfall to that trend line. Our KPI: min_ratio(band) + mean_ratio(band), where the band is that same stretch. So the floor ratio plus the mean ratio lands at 2.0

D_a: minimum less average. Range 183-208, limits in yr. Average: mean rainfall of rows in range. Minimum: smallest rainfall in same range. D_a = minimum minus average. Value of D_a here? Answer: -2.8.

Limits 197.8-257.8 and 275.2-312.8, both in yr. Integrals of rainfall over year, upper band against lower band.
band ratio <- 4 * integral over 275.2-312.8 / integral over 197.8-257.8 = 2.3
